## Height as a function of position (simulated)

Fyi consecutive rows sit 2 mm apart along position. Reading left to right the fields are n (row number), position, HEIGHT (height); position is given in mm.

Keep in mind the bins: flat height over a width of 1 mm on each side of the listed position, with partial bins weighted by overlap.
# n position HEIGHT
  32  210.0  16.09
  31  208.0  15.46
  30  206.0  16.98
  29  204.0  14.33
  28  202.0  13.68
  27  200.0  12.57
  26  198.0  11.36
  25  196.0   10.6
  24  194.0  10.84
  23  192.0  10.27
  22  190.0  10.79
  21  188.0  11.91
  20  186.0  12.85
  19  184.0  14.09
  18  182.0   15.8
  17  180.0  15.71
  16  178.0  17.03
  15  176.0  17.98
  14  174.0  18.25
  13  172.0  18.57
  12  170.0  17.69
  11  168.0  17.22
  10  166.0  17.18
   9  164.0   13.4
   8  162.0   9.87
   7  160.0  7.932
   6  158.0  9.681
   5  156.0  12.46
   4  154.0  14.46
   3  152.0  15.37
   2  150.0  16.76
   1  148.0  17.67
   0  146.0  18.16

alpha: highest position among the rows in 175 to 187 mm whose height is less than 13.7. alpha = 186.0 mm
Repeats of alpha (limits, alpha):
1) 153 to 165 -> 164.0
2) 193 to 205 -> 202.0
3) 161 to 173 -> 164.0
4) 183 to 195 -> 194.0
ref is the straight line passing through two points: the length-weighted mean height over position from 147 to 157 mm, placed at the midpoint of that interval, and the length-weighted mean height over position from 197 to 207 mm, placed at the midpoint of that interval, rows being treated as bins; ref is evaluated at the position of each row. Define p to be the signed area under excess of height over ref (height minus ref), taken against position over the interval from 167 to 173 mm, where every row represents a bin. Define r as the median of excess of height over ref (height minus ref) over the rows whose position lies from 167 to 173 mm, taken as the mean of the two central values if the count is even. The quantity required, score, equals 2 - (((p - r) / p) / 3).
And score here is 1.72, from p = 18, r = 3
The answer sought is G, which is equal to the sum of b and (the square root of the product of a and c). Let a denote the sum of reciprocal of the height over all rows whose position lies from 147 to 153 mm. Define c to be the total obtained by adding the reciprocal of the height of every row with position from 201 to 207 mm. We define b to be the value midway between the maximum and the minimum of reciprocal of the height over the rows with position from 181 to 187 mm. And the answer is 0.262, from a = 0.18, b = 0.071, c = 0.202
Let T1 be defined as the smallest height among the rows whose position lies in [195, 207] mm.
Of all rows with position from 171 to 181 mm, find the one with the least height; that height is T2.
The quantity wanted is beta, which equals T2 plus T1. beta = 26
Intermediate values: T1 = 10.6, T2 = 15.71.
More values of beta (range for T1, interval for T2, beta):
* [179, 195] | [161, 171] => 20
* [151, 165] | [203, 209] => 22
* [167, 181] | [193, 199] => 26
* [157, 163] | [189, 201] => 18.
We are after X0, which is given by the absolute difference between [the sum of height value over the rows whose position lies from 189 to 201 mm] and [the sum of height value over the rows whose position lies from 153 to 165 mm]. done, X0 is 1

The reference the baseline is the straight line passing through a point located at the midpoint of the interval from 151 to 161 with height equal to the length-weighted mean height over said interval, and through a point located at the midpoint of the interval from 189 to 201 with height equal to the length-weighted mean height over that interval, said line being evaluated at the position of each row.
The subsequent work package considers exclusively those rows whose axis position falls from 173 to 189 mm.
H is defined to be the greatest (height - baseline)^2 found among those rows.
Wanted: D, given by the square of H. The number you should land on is 2002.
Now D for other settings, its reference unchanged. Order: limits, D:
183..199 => 58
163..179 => 2350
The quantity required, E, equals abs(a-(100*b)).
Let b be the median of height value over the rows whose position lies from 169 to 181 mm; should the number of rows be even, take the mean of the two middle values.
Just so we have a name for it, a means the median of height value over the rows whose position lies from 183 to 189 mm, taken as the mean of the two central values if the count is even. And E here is 1771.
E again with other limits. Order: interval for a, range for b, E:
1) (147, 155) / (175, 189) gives 1555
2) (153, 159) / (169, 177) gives 1799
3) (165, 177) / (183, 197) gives 1066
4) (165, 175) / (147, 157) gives 1519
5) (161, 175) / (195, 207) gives 1295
